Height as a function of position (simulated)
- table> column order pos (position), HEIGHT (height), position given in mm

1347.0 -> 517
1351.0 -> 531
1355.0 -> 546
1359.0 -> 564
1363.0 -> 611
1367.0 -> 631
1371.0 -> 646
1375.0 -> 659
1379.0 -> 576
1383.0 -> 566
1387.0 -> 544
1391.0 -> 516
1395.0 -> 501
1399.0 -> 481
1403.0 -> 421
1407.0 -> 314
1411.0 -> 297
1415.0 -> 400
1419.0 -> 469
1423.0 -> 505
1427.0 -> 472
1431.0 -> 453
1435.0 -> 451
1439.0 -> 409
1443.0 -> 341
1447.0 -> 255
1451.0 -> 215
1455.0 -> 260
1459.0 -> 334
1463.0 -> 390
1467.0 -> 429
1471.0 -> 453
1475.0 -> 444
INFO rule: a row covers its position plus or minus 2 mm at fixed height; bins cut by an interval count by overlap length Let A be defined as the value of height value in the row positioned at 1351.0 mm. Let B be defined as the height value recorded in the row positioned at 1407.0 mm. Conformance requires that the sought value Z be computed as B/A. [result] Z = 0.59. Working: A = 531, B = 314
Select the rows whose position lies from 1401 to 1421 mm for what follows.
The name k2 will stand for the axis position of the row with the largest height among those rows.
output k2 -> 1419.0 mm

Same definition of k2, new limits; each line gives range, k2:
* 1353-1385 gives 1375.0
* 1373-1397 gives 1375.0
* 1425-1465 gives 1427.0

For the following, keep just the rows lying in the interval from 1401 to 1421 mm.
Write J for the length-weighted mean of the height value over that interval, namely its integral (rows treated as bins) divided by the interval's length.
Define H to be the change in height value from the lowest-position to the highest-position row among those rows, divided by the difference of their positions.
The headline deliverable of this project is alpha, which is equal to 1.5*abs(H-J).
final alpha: 566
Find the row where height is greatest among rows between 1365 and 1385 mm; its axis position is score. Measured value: 1375.0 mm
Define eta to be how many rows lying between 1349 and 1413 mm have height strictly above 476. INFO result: 13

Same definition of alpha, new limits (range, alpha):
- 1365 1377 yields 963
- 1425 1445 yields 650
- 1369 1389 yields 907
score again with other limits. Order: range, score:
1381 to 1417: 1383.0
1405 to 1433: 1423.0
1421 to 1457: 1423.0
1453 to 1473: 1471.0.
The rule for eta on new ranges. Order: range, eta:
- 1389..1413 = 3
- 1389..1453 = 4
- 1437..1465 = 0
